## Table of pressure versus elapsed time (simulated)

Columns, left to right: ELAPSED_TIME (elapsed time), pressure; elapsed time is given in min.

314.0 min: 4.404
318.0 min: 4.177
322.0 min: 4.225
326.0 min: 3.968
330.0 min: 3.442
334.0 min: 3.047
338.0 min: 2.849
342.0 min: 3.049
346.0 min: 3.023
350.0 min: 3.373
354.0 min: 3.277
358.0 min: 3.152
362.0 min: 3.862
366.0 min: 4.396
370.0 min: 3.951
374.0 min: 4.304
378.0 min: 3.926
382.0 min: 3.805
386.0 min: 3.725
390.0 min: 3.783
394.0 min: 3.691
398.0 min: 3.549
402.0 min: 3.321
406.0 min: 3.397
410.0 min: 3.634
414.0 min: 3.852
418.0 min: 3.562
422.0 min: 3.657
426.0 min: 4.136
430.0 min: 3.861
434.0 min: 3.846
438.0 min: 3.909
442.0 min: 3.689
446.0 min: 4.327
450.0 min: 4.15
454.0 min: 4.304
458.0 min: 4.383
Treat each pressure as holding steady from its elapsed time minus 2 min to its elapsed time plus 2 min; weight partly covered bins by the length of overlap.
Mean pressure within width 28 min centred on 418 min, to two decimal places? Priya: 3.73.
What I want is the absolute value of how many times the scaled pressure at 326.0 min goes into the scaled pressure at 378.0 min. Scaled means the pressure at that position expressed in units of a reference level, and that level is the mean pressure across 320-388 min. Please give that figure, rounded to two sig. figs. 0.99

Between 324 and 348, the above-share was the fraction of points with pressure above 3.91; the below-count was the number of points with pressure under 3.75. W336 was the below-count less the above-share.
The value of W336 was 4.8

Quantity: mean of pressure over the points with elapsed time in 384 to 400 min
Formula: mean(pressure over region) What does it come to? 3.69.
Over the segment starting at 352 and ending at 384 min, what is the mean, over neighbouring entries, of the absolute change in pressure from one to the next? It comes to 0.381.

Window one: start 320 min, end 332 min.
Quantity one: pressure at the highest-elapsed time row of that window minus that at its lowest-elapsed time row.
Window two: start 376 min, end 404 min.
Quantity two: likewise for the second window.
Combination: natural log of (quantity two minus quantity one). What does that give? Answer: -1.7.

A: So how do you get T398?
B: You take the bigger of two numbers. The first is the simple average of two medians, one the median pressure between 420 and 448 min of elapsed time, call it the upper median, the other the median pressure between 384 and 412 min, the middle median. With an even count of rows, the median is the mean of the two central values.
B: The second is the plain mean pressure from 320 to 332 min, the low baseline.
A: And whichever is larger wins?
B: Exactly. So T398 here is 3.88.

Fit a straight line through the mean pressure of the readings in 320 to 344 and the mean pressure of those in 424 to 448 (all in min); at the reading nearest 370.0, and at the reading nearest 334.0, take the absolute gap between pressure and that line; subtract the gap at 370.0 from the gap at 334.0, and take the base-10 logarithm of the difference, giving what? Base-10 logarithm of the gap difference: -1.2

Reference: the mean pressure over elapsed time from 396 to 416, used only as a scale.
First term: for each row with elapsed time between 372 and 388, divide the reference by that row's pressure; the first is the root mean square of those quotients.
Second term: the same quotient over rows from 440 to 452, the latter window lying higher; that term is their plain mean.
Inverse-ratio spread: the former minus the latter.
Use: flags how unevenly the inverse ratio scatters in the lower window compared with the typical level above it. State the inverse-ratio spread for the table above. 0.03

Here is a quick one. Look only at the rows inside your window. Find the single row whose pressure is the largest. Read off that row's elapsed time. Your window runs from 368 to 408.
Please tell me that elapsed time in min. 374.0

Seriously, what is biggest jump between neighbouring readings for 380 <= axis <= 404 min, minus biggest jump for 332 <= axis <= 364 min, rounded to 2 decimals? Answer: -0.48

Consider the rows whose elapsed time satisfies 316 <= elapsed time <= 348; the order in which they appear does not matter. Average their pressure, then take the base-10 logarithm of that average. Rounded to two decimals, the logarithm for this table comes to 0.54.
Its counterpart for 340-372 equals 0.55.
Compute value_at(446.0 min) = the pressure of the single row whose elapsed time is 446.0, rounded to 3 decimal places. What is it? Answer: 4.327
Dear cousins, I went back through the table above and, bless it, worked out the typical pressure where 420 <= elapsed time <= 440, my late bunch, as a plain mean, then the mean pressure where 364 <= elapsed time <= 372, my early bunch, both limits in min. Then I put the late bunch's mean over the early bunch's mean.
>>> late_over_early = 0.93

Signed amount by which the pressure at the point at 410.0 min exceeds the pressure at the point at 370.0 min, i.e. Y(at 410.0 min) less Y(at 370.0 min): -0.32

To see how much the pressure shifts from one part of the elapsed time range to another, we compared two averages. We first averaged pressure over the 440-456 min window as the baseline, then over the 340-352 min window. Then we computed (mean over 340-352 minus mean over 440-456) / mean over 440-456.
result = -0.24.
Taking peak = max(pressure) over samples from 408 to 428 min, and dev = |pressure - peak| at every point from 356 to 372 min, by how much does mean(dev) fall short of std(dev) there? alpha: -0.1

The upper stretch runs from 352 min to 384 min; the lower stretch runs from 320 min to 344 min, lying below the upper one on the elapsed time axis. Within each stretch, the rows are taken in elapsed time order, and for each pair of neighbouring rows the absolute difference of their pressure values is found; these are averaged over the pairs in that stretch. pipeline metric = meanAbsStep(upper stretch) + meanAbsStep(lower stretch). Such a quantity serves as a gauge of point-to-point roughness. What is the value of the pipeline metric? 0.70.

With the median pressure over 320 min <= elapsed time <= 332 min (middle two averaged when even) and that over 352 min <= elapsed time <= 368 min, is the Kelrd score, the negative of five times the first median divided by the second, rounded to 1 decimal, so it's -5.6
